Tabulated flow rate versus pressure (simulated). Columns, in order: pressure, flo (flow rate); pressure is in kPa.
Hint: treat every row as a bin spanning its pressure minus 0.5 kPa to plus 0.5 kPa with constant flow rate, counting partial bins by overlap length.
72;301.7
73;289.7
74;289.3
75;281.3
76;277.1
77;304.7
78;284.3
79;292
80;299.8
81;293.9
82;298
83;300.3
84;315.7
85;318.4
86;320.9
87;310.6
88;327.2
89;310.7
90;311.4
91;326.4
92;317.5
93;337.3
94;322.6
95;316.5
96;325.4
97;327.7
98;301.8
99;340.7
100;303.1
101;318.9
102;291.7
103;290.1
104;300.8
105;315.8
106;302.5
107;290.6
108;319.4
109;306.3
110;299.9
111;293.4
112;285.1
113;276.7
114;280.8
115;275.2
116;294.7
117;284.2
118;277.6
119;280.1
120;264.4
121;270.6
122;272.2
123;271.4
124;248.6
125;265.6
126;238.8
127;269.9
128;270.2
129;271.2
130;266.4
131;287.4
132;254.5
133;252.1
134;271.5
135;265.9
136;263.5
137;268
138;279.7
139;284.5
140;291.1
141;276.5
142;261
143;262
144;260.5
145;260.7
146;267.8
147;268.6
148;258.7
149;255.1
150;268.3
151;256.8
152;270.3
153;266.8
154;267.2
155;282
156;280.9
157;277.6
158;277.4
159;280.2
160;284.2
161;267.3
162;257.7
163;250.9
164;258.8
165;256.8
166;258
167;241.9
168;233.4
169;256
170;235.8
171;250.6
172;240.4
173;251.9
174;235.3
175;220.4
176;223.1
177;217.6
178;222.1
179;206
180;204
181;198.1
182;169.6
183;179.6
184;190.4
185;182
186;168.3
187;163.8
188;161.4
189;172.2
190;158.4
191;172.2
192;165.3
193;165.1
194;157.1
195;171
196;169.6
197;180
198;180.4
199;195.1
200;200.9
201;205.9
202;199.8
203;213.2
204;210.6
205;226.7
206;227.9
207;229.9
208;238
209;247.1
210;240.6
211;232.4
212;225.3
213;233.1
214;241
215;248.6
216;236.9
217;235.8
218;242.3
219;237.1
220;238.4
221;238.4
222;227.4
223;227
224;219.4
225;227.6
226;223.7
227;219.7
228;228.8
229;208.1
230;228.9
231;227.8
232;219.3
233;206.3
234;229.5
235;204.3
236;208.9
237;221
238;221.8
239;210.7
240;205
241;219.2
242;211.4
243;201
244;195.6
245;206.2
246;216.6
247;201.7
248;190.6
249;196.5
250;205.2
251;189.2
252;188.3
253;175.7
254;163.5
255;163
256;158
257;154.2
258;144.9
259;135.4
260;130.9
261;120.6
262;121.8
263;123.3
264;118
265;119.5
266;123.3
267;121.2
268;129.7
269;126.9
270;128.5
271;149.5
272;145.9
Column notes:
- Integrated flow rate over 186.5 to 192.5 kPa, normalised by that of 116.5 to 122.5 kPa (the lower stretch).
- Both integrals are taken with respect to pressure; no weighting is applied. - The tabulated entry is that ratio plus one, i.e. 1.60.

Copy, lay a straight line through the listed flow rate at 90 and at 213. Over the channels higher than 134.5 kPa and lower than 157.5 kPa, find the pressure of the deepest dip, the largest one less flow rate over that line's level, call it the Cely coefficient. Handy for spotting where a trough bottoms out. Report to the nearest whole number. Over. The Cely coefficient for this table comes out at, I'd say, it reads 149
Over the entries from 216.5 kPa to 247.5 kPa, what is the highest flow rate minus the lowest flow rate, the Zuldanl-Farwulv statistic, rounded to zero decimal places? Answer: 47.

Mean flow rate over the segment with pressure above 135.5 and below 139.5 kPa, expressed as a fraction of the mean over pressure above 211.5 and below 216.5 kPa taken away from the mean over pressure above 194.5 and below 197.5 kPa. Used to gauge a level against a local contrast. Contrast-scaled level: -4.3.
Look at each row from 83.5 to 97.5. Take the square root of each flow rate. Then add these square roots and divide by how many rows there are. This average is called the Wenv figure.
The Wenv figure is 17.9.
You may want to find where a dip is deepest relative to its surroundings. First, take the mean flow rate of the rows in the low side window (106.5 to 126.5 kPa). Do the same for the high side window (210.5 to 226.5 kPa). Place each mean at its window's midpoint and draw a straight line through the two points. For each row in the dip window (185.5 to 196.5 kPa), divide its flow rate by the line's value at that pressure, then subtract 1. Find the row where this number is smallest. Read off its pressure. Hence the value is 194 kPa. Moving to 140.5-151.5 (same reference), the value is 149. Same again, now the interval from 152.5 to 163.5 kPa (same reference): 163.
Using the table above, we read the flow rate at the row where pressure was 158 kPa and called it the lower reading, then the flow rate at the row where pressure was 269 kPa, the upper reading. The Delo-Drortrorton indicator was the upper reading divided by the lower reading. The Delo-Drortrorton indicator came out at 0.46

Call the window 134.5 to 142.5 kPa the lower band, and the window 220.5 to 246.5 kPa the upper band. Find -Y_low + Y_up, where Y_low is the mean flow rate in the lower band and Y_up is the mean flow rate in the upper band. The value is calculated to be -56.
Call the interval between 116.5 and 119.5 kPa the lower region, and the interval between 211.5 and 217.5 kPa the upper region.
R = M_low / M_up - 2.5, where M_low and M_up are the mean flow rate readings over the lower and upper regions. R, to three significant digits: -1.31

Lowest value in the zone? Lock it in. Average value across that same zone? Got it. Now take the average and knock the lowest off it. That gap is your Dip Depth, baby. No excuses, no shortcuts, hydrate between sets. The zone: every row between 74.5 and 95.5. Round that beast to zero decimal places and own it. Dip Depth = 31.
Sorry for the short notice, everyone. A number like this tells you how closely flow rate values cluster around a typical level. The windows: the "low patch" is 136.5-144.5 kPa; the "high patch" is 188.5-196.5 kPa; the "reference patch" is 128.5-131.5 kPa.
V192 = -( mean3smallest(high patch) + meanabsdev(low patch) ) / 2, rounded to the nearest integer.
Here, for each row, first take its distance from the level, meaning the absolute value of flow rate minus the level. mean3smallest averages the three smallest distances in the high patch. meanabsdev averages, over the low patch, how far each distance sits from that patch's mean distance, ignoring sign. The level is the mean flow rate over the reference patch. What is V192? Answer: -54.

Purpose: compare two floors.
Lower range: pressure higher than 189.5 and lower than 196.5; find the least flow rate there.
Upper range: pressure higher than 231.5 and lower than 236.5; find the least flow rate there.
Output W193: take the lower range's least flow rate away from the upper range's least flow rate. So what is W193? 47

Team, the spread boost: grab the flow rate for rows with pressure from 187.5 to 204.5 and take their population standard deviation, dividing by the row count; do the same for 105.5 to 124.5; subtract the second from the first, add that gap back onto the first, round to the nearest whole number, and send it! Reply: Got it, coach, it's 21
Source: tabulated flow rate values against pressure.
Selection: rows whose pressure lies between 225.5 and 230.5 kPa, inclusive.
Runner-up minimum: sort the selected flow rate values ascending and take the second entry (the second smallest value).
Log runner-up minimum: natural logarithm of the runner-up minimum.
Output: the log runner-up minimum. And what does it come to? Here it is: 5.39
